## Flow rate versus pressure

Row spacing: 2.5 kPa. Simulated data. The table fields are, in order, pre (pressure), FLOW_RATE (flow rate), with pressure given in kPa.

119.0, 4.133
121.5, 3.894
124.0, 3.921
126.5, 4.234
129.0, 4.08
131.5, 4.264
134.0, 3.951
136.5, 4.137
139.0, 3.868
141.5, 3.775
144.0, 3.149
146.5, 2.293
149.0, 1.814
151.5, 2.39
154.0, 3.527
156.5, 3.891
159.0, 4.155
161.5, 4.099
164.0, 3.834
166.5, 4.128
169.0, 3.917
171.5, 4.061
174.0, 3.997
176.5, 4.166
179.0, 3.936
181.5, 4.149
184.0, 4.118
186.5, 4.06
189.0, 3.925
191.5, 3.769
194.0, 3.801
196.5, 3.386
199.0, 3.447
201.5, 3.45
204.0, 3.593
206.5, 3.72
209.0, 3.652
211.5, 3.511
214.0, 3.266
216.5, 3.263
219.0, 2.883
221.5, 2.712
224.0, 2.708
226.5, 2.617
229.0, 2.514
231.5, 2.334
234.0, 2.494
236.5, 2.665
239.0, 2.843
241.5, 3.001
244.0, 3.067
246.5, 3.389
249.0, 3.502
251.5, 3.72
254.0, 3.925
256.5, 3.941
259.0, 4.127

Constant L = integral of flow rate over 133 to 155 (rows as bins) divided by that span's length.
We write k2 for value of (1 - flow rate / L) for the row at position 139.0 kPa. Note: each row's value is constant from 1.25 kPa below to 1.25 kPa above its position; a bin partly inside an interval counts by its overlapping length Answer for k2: -0.21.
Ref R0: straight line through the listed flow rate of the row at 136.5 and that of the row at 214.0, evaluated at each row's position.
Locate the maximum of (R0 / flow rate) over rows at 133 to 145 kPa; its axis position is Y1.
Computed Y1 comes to 144.0 kPa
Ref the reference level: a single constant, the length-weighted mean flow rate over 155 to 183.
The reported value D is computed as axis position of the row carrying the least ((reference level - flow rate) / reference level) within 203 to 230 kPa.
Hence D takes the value 206.5 kPa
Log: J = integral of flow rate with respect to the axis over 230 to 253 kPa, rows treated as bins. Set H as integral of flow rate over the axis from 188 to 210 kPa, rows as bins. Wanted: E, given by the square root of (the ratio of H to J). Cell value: 1.08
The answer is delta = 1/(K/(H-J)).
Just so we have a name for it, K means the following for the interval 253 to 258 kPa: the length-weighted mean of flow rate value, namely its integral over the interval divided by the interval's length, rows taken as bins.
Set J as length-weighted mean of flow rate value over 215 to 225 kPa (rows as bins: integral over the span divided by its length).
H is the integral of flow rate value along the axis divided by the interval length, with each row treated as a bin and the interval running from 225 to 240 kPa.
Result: -0.08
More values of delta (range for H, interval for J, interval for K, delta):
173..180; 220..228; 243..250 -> 0.41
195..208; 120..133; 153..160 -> -0.14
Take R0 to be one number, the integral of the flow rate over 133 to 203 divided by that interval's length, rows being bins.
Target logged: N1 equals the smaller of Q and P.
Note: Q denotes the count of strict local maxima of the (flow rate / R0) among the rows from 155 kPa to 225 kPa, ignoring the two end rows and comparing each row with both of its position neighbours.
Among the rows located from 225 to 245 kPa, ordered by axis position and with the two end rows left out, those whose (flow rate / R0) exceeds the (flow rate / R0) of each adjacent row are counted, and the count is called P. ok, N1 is 0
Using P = 0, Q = 7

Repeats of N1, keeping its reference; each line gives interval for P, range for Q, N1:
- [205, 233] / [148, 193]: 0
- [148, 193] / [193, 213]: 1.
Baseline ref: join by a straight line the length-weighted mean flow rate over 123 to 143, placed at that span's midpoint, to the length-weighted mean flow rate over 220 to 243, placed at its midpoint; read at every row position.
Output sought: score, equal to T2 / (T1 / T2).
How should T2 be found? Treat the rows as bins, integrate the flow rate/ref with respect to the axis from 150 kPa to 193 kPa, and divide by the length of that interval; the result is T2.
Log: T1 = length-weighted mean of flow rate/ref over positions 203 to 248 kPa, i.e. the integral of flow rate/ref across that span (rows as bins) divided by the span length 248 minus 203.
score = 1.1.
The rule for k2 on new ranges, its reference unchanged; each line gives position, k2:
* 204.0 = -0.12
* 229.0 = 0.21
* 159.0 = -0.30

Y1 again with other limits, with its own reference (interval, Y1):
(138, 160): 149.0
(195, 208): 196.5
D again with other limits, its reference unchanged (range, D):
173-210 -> 176.5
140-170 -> 159.0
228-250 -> 249.0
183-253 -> 184.0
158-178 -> 176.5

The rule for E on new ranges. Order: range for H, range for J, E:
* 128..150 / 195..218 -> 0.98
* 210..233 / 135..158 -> 0.94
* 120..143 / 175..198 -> 1.01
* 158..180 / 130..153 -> 1.08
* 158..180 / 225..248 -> 1.18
